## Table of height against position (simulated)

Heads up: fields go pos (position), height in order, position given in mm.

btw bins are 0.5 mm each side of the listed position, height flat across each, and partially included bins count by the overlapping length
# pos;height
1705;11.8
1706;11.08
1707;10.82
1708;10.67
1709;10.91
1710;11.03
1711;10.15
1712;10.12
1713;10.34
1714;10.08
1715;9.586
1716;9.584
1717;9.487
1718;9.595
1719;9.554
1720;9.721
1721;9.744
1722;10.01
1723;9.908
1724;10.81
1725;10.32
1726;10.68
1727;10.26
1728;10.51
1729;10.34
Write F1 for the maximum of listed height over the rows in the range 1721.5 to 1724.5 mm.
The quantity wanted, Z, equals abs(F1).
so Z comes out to 10.8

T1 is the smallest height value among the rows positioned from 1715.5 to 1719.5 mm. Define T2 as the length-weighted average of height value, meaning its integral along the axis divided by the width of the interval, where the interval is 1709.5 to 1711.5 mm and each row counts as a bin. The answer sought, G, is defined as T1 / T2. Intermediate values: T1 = 9.487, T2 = 10.6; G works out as 0.90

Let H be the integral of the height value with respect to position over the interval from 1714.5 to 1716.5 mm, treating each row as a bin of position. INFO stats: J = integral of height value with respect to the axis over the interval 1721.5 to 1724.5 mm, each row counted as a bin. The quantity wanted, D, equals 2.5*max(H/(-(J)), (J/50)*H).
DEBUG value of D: 29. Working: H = 19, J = 31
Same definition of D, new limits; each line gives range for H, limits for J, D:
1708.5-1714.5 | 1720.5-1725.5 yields 159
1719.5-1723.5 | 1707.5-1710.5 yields 64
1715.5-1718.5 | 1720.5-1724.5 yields 58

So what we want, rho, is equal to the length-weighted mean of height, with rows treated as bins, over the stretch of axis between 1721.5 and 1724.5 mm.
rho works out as 10.2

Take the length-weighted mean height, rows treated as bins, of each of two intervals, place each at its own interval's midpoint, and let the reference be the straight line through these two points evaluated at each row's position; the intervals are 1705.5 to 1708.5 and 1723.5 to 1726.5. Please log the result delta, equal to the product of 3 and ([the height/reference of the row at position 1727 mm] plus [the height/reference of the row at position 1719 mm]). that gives 5.59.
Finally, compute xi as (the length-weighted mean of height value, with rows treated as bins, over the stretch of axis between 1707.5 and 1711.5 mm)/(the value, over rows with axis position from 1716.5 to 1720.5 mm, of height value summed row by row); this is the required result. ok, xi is 0.279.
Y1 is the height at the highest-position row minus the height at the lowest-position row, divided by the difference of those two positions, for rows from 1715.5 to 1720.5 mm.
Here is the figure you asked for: 0.03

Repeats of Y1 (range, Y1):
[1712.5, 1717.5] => -0.21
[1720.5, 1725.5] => 0.14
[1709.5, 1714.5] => -0.24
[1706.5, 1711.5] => -0.17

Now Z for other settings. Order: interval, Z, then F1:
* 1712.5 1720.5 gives 10.3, 10.34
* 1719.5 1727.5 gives 10.8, 10.81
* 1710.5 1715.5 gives 10.3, 10.34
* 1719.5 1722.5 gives 10.0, 10.01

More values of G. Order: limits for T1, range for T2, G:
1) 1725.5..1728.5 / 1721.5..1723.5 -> 1.03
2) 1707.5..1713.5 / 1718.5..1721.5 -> 1.05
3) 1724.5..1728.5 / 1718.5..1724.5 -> 1.03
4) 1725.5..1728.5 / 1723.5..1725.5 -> 0.97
